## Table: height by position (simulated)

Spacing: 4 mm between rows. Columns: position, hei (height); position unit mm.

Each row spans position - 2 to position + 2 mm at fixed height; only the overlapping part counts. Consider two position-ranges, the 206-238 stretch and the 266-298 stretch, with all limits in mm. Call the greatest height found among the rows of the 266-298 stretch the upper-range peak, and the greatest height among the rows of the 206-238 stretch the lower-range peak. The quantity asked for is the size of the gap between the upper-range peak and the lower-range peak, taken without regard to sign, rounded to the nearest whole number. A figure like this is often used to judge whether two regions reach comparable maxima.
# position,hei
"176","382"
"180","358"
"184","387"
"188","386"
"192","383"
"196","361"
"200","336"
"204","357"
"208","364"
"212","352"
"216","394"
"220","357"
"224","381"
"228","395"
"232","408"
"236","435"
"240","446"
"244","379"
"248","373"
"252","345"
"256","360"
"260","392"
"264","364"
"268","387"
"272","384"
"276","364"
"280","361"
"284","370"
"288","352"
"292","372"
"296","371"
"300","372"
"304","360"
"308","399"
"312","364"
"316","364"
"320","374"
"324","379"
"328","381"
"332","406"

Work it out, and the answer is 48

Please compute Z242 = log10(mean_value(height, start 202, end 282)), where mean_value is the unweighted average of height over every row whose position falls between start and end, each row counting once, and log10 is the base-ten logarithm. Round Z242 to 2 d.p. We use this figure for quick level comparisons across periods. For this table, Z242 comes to 2.58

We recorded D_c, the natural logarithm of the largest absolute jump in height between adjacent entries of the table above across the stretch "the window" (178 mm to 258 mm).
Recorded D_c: 4.20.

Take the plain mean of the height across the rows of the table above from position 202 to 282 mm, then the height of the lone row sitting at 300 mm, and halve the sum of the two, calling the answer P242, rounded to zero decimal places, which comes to 376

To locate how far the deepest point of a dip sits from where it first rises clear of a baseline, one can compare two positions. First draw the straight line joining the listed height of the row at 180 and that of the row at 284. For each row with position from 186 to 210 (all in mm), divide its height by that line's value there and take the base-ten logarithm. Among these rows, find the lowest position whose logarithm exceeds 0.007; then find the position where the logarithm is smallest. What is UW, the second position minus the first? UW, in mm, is 12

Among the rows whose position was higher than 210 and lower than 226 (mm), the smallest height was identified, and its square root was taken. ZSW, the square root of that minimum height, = 18.8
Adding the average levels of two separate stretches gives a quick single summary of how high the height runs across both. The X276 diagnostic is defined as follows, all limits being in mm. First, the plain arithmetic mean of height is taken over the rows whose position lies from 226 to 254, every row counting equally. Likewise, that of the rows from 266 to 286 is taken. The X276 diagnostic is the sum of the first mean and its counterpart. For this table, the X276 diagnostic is 770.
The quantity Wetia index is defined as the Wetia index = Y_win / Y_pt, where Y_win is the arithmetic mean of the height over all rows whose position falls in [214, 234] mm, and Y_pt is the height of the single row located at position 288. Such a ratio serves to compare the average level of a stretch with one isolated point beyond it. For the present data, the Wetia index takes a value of 1.10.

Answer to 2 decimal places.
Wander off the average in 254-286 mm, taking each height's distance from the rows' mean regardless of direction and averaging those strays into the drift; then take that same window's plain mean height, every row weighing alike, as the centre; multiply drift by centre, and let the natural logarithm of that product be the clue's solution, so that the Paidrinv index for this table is 8.34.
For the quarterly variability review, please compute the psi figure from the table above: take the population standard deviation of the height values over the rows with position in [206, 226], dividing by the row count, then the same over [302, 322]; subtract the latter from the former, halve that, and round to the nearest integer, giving 1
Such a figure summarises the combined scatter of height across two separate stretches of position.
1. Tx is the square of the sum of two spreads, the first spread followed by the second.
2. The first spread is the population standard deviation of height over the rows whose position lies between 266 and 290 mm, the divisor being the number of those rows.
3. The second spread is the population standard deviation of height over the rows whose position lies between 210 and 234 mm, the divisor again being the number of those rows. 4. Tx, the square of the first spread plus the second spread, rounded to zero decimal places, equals 1081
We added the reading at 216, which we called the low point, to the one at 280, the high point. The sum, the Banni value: 755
